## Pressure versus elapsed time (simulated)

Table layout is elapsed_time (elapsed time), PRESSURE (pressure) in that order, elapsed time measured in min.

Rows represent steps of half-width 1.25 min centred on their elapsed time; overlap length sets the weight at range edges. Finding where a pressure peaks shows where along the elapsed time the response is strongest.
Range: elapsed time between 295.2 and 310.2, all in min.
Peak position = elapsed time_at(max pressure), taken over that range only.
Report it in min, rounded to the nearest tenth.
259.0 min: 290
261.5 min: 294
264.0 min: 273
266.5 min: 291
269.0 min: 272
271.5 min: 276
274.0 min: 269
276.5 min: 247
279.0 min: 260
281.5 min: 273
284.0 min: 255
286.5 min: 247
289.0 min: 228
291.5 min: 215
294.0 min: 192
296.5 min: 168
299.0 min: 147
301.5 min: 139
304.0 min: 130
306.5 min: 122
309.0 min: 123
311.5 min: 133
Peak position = 296.5 min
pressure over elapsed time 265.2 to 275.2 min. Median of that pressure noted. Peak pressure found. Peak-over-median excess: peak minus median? 17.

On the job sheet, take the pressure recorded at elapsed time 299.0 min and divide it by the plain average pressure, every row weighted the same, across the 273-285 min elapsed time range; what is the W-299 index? 0.6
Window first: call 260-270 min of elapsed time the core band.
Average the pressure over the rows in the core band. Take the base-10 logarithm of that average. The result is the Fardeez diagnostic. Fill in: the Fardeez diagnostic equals 2.45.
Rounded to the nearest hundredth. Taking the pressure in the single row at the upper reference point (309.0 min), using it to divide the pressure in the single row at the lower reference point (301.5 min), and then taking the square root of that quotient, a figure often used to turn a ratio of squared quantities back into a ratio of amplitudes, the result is 1.06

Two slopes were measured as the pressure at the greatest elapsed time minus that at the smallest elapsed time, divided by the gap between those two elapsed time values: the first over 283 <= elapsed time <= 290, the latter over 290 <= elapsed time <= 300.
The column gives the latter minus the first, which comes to -3.7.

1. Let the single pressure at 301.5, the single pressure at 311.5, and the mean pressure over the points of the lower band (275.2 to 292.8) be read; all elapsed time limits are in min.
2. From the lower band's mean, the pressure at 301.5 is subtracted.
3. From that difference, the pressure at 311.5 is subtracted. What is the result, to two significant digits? -26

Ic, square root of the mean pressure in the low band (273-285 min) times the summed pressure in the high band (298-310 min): 415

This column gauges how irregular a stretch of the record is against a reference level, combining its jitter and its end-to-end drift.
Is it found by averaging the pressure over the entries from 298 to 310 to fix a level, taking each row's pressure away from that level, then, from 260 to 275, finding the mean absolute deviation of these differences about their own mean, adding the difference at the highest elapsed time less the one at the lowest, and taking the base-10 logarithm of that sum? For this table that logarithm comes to 1.53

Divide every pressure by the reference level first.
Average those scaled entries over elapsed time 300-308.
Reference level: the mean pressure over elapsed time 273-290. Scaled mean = 0.51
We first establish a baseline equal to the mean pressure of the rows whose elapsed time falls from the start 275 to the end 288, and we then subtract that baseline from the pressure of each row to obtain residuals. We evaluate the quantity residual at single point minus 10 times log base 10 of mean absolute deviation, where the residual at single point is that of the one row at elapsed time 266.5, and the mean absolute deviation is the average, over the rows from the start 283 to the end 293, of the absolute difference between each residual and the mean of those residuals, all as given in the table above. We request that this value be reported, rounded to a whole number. 23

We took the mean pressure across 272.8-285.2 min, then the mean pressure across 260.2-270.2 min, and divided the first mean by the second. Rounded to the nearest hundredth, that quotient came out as 0.92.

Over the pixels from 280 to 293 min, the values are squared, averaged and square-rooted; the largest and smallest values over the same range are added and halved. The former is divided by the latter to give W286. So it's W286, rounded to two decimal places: 1.00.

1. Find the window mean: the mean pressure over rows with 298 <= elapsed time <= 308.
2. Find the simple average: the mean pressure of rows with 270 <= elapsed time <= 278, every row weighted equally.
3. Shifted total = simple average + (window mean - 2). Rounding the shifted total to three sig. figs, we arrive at 396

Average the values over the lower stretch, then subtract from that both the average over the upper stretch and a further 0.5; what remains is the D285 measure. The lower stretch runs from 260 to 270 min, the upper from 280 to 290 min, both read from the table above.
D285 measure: 31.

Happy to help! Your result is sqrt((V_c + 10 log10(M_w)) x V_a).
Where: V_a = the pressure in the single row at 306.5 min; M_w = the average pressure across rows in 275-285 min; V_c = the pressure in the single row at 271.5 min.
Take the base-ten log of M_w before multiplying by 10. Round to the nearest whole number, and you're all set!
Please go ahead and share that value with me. 191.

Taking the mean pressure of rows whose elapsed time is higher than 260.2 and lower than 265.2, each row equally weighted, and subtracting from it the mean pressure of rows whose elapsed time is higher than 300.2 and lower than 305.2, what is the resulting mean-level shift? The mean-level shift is 149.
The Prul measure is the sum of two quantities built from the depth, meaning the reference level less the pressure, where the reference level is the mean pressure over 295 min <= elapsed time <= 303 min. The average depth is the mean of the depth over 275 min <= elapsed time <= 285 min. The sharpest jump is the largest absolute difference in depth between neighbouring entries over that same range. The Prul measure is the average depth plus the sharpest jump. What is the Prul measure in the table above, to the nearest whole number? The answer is -89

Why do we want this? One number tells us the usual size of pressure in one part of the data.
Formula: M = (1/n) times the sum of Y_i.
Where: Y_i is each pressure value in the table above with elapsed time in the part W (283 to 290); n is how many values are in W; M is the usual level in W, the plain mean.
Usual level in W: 243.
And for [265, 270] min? 282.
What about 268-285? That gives 265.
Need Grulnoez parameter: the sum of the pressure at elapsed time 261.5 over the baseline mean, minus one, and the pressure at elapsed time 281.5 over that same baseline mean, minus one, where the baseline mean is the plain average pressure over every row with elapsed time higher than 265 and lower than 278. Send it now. 0.1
